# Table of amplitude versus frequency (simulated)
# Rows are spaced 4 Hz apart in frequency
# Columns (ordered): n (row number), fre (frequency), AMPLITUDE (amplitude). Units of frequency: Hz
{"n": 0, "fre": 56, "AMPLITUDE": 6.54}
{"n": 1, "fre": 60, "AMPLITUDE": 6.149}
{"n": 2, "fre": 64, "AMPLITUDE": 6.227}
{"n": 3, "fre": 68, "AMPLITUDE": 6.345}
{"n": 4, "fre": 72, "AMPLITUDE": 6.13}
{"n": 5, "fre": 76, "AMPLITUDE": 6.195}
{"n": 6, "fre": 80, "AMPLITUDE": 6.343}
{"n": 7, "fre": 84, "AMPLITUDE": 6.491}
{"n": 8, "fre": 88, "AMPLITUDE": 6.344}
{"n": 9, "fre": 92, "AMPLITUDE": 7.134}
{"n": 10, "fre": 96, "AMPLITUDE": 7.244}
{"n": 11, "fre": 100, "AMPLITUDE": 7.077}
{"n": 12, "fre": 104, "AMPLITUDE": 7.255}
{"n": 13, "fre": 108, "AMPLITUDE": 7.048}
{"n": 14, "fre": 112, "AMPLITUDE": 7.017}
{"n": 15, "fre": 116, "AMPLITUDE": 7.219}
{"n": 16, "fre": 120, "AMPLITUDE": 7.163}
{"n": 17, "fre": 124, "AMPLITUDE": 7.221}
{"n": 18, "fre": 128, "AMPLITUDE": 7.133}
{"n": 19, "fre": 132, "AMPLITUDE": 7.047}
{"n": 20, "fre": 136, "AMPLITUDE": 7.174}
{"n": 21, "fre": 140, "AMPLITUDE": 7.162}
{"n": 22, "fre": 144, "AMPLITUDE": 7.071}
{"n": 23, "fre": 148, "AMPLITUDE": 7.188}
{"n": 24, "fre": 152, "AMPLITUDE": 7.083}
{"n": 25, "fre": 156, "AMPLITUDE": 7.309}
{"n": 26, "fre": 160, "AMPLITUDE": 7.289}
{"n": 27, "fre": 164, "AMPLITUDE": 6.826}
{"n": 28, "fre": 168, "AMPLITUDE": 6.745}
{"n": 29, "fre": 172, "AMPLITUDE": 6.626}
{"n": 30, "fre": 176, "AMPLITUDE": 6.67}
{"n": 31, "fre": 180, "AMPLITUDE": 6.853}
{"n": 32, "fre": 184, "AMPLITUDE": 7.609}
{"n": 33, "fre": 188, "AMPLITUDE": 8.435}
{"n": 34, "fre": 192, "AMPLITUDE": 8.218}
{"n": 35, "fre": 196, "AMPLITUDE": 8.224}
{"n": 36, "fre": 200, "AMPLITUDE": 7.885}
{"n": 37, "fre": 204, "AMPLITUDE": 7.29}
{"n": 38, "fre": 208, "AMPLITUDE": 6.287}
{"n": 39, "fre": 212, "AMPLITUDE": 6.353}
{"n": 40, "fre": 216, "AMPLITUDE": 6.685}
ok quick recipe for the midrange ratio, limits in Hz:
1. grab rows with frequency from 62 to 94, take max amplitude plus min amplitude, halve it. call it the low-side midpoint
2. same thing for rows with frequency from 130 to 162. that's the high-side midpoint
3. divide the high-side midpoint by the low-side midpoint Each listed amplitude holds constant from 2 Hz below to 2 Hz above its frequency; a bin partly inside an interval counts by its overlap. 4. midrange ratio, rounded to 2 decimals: 1.08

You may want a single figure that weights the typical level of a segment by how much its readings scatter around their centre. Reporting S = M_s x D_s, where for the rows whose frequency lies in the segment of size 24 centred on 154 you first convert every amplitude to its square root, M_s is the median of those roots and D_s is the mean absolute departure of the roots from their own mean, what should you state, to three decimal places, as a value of 0.067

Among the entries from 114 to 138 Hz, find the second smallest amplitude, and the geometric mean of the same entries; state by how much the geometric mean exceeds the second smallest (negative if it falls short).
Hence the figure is 0.0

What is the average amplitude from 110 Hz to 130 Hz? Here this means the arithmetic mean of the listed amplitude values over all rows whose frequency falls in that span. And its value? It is 7.15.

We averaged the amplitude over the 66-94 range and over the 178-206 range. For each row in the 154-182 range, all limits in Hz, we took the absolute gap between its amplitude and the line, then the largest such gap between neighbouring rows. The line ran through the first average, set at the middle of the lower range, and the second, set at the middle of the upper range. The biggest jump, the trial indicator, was 0.51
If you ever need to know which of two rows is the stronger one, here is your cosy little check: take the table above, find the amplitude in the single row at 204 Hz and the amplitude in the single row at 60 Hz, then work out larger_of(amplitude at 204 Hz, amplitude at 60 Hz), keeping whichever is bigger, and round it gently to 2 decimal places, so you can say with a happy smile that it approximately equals 7.29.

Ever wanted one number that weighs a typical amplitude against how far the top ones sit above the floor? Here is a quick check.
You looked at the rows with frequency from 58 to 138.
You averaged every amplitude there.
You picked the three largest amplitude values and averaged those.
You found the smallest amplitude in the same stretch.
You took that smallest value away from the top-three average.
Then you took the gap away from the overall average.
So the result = 5.69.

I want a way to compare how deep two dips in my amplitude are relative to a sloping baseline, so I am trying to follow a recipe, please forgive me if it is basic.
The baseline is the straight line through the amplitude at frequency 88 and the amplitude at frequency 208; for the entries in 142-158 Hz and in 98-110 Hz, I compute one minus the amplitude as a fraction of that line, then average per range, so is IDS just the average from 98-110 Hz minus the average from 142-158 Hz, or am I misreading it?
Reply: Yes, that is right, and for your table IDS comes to 0.010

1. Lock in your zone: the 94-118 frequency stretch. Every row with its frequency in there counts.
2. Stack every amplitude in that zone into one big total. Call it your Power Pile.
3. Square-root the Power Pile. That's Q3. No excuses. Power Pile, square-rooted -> 6.55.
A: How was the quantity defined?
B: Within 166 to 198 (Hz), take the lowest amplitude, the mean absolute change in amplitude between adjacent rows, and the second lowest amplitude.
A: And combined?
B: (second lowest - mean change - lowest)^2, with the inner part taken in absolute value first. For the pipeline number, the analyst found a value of 0.069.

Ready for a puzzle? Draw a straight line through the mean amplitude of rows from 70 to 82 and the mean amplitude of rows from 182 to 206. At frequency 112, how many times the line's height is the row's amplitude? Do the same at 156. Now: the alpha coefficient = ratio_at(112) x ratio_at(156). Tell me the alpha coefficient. 1.03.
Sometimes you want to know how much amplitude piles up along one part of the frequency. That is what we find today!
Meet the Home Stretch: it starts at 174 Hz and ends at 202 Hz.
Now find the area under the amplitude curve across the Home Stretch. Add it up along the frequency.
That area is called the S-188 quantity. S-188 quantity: 216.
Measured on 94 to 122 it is 200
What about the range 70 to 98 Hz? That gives 184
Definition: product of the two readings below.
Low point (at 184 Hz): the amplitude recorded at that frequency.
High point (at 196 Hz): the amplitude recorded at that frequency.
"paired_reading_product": 63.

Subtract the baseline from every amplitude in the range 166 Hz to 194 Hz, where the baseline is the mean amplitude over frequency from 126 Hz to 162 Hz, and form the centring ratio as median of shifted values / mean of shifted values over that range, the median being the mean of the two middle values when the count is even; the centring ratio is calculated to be -2.1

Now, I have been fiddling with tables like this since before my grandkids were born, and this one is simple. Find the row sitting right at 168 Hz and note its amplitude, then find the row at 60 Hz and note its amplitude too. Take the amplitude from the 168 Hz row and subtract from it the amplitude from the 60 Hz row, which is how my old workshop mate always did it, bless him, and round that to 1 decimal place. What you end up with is 0.6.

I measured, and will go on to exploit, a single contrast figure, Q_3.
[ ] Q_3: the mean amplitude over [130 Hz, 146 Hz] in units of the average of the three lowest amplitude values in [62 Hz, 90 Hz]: 1.15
